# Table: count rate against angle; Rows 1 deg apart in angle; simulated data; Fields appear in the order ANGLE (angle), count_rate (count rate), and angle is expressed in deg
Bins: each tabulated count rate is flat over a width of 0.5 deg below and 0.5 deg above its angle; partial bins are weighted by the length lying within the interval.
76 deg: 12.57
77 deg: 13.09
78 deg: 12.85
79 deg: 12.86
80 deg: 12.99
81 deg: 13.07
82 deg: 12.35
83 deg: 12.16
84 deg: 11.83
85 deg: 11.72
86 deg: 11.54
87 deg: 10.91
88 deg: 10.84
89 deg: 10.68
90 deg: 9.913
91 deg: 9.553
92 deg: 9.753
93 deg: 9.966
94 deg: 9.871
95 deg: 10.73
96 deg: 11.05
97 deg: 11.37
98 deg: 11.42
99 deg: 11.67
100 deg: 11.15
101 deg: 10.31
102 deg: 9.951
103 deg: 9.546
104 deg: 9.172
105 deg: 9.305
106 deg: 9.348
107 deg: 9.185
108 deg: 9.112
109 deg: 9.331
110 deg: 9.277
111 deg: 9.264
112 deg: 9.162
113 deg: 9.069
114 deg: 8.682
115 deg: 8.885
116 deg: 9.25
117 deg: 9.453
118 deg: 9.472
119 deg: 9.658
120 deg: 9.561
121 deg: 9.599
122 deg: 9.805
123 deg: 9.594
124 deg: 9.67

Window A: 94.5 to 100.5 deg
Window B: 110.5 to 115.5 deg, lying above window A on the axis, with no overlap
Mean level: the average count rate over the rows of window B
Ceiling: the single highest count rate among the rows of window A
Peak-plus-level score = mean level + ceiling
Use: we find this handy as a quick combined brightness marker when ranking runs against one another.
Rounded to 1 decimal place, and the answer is 20.7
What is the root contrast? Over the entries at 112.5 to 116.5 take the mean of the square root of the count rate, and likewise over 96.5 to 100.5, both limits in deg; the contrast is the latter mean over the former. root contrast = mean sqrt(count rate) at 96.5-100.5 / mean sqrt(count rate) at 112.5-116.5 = 1.13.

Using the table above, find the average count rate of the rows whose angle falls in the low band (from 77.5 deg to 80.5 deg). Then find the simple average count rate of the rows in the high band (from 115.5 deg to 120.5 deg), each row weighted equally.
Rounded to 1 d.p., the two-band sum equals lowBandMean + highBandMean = 22.4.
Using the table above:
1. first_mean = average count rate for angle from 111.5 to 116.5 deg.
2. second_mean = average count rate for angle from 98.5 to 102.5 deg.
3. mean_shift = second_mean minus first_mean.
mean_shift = 1.8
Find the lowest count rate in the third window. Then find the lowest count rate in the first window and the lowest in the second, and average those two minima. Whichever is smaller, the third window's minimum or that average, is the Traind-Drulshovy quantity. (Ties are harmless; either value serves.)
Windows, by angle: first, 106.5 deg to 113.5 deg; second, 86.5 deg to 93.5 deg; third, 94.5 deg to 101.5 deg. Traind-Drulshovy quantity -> 9.3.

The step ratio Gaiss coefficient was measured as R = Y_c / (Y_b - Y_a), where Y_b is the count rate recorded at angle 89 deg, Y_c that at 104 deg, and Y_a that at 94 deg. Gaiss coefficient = 11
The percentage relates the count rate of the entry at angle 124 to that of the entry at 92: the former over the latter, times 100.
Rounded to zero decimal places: 99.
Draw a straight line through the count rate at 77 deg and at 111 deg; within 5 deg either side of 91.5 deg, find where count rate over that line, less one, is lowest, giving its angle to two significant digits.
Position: 91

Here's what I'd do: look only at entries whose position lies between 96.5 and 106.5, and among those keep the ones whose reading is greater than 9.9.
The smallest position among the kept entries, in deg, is 97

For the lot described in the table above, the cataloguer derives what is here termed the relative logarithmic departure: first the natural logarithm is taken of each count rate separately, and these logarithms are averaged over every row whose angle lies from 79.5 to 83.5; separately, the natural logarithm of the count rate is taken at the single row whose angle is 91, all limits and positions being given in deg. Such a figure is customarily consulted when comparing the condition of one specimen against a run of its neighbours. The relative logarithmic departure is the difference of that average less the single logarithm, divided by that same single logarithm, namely 0.12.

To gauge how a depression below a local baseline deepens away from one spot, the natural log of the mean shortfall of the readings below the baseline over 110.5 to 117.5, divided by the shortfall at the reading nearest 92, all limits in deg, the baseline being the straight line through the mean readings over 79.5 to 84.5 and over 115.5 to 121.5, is -0.93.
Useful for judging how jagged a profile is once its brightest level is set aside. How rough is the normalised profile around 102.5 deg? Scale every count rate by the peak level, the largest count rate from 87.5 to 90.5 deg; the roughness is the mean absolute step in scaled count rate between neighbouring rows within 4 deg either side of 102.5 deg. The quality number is 0.035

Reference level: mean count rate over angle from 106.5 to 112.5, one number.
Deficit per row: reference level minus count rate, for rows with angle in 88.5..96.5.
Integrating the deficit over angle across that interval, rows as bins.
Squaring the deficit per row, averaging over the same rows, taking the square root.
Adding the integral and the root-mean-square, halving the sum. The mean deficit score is -3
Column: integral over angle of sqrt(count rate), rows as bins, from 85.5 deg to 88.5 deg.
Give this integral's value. 10.0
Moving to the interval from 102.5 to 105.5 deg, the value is 9.2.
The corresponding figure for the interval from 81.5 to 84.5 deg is 10.4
